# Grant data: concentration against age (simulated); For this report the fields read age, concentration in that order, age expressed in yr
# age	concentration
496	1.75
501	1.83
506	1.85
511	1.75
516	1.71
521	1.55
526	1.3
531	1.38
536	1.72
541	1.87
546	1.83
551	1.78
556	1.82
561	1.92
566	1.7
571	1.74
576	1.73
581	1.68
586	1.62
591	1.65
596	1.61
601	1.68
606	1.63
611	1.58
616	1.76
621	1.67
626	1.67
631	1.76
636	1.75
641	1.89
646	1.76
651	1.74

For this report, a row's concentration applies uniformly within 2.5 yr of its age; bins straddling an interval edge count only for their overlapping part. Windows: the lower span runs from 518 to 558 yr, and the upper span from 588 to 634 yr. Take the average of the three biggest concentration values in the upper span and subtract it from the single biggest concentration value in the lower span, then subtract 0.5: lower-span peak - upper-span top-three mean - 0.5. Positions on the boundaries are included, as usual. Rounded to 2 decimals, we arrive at -0.36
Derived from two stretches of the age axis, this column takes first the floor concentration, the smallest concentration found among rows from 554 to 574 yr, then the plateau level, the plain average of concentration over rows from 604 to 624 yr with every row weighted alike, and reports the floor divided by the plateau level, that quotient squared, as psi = 1.05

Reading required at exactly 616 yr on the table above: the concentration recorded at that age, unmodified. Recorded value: 1.76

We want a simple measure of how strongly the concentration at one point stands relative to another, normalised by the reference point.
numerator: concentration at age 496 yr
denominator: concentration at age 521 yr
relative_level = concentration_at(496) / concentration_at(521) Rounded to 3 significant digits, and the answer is 1.13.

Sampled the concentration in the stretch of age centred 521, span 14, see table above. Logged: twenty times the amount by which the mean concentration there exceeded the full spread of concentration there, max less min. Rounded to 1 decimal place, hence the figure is 22.2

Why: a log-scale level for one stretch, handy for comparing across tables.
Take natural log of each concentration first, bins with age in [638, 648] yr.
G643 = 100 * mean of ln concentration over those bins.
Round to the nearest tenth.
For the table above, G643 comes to 60.1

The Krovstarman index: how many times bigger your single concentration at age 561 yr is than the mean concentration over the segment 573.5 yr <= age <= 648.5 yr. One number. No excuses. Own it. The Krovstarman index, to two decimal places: 1.13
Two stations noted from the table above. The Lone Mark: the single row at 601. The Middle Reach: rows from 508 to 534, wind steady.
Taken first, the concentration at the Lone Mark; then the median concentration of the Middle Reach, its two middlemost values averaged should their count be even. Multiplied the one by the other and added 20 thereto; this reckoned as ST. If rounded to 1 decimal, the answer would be 22.6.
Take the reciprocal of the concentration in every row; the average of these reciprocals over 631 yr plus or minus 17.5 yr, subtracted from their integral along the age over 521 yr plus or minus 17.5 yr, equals 21.5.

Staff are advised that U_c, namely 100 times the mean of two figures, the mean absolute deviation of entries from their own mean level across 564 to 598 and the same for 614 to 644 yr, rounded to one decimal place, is 4.8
